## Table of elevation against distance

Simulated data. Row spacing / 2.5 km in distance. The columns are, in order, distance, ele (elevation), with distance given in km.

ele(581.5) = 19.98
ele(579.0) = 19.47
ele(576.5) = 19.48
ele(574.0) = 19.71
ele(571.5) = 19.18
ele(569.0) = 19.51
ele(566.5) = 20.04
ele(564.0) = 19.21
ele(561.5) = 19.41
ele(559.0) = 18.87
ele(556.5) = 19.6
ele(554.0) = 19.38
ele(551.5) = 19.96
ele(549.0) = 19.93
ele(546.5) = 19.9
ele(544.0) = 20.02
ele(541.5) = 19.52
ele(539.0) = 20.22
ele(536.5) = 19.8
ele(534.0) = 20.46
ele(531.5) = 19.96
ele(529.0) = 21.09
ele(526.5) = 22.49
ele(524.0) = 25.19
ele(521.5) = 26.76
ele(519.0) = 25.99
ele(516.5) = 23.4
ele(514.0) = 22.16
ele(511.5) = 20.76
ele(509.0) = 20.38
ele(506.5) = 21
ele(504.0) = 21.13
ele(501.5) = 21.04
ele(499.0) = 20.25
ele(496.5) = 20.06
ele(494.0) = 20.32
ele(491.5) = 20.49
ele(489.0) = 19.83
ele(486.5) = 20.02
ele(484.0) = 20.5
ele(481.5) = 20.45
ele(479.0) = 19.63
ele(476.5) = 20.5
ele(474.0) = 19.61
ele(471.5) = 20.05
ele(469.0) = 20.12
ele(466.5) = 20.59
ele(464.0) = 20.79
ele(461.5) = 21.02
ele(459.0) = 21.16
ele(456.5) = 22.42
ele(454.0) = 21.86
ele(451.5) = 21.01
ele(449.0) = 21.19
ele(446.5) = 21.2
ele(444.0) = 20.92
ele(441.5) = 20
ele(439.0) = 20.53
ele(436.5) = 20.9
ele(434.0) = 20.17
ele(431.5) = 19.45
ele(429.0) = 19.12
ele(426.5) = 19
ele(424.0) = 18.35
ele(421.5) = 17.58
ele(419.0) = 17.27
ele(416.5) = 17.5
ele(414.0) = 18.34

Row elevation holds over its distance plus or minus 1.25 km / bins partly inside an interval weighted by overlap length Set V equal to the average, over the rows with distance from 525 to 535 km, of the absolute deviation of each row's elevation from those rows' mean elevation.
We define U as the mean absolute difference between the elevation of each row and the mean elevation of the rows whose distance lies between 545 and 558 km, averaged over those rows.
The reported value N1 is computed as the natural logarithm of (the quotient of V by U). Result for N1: 1.3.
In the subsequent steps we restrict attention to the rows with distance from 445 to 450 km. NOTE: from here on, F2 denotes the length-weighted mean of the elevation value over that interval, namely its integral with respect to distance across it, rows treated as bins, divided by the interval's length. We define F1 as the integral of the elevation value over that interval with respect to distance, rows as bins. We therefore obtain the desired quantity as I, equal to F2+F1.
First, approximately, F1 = 106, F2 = 21.2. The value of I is 127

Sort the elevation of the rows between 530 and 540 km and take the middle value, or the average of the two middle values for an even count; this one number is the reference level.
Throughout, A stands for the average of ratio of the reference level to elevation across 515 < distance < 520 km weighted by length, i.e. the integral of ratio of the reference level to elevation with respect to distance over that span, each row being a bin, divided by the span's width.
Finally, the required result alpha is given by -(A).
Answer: -0.82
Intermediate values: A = 0.82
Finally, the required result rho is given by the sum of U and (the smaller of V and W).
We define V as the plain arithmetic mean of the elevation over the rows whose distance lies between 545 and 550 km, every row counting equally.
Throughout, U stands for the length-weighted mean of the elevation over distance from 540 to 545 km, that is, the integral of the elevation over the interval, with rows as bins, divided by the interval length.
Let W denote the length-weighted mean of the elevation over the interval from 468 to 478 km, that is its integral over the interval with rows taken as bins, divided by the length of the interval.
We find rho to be 39.7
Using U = 19.8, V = 19.9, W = 20.1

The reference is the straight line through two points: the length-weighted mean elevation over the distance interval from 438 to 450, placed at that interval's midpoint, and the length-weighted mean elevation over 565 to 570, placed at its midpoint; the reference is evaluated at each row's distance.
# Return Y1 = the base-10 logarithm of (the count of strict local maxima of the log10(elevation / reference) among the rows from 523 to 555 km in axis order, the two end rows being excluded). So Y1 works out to 0.60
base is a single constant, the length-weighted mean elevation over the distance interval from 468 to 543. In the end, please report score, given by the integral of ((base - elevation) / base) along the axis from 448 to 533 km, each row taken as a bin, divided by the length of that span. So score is -0.01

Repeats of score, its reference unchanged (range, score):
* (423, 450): 0.05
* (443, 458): -0.02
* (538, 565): 0.07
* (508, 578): 0.01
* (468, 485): 0.05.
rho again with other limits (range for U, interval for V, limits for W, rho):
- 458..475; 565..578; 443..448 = 40.1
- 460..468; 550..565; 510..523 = 40.2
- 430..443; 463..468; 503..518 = 40.9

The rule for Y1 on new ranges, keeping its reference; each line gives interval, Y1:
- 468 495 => 0.48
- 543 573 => 0.60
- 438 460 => 0.30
